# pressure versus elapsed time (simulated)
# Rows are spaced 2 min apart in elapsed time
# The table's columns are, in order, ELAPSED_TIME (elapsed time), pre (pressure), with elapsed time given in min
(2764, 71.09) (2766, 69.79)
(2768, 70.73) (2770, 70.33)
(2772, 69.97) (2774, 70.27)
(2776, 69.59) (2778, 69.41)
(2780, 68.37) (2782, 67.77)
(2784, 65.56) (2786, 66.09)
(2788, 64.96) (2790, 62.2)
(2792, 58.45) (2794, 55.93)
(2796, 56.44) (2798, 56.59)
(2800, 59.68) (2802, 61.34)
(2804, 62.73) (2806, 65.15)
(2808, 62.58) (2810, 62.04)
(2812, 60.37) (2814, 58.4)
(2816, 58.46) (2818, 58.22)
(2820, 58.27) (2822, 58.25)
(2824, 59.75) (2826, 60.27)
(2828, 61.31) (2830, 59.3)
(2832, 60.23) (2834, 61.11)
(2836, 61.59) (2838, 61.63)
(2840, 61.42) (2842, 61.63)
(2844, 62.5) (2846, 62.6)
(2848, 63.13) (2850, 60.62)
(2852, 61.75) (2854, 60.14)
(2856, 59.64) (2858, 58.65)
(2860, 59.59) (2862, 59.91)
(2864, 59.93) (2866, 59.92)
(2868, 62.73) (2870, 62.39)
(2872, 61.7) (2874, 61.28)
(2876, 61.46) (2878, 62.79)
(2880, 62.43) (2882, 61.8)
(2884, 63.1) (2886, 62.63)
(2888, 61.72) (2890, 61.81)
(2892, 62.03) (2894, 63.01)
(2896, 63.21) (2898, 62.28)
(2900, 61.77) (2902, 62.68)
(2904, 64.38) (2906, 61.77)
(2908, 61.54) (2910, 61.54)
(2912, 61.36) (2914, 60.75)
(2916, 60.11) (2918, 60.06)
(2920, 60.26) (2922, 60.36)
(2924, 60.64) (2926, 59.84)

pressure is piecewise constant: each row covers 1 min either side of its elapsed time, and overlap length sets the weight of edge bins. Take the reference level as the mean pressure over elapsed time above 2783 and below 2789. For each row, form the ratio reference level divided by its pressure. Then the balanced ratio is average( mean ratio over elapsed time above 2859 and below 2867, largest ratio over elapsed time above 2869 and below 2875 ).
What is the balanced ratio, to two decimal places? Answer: 1.08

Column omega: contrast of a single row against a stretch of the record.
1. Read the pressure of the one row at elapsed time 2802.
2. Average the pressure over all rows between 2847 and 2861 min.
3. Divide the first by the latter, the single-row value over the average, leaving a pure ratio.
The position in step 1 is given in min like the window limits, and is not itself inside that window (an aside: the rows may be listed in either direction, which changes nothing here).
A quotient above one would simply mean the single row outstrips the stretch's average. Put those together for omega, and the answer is 1.01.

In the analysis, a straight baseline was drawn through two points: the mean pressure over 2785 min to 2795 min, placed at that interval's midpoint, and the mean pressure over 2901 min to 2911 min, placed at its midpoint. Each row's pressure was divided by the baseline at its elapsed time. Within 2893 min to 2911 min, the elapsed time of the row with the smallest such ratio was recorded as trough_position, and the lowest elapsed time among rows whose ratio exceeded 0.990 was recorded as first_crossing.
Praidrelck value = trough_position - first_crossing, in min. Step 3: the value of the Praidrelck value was 16 min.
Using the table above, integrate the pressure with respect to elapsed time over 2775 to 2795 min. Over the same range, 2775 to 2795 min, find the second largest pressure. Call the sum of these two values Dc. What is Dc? 1366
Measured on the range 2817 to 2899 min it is 5079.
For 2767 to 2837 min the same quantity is 4454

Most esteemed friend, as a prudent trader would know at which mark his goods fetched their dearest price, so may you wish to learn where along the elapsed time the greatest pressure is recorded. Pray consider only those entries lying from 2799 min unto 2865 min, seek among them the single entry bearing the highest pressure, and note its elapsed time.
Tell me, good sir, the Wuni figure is 2806 min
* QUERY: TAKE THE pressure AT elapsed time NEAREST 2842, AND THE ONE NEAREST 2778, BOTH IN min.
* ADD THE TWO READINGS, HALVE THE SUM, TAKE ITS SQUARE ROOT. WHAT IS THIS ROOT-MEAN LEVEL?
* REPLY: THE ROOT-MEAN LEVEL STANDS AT 8.09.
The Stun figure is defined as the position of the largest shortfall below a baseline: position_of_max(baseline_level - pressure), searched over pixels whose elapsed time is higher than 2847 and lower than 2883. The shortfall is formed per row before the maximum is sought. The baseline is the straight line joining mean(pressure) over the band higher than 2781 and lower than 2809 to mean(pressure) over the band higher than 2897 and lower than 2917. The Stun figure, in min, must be 2858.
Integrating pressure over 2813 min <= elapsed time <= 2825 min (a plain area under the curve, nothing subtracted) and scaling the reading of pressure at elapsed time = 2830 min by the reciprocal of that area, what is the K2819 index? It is 0.0844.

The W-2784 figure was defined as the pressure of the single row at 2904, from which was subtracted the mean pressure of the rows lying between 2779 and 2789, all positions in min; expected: -2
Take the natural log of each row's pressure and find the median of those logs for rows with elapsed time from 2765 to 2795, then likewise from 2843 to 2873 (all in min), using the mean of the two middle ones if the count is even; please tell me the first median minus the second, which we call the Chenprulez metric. 0.120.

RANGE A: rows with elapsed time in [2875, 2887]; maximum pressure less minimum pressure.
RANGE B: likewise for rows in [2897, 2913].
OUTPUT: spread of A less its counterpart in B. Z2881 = -1.4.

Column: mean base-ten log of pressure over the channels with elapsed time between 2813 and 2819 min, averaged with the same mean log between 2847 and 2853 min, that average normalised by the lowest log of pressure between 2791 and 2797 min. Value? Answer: 1.02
